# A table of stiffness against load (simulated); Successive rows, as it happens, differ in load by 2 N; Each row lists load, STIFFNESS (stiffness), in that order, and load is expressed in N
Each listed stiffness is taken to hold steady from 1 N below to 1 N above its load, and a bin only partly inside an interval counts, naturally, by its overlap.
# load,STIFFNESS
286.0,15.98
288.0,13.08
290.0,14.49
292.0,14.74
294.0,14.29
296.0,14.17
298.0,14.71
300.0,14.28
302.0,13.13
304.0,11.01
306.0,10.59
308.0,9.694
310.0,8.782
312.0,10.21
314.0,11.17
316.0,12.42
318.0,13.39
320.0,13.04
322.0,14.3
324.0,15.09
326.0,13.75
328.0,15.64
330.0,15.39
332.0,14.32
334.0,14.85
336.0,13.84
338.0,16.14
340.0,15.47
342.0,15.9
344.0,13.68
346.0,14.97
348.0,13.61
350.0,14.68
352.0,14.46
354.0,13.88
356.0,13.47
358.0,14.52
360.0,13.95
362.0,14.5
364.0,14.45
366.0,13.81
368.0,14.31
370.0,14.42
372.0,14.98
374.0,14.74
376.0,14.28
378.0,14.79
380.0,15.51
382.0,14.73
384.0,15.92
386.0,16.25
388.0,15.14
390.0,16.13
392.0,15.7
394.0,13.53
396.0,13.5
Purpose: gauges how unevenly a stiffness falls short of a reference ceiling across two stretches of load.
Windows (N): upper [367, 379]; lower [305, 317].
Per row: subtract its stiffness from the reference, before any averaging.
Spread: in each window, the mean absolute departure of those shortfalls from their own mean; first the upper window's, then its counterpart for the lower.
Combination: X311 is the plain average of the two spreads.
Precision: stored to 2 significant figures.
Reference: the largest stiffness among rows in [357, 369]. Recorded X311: 0.58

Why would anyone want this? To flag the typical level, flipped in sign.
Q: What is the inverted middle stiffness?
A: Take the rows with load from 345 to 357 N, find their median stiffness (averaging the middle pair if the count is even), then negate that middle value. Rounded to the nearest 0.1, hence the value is -14.2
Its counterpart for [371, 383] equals -14.8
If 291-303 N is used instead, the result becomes -14.3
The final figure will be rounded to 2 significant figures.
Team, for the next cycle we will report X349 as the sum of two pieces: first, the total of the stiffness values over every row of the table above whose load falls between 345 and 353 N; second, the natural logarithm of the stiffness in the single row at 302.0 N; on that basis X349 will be 60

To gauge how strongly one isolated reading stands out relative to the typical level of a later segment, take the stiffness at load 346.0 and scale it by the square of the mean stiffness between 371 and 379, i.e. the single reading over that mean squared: 0.069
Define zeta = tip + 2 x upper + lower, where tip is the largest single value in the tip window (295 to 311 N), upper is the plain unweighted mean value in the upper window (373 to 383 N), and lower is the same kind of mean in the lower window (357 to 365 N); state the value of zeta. 58.7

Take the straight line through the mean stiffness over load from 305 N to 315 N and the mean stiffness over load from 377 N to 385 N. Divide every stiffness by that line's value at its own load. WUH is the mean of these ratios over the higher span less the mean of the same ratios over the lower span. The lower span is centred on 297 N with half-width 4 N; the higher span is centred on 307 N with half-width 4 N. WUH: -0.55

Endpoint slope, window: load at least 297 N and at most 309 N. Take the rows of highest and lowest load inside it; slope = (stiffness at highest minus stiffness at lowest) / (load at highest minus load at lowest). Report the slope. -0.50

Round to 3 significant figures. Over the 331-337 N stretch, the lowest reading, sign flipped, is -13.8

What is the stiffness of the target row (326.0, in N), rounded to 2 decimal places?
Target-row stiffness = 13.75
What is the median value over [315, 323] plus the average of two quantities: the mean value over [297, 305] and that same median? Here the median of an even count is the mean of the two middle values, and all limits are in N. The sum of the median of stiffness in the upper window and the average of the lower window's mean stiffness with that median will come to 26.5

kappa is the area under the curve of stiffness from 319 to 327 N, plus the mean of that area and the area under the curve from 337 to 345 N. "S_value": 230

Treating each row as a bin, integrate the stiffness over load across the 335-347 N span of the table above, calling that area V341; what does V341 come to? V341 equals 180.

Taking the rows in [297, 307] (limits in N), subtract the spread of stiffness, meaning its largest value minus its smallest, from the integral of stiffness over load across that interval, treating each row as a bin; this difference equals 123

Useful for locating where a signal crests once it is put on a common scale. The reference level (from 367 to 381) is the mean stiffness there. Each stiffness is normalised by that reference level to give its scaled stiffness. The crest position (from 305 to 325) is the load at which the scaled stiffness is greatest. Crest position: 324.0 N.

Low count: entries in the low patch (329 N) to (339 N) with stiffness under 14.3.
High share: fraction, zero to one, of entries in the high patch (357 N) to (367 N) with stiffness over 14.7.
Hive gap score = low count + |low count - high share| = 2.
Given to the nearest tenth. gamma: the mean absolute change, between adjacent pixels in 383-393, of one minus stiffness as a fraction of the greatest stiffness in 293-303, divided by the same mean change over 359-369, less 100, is -98.4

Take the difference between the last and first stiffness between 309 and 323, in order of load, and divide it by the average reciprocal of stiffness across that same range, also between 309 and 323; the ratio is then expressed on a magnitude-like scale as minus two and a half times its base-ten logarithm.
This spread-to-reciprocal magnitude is -4.5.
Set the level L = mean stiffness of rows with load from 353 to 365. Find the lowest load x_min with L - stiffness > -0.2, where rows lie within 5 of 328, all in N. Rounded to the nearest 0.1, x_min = 326.0 N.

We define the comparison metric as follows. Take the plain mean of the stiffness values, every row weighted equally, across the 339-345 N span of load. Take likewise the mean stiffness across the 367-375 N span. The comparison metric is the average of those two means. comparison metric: 14.8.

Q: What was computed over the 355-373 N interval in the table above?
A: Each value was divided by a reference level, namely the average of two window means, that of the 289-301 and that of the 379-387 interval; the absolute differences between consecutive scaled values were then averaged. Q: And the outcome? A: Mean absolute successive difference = 0.034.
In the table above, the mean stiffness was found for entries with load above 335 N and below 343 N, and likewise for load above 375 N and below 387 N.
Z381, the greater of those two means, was 15.3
